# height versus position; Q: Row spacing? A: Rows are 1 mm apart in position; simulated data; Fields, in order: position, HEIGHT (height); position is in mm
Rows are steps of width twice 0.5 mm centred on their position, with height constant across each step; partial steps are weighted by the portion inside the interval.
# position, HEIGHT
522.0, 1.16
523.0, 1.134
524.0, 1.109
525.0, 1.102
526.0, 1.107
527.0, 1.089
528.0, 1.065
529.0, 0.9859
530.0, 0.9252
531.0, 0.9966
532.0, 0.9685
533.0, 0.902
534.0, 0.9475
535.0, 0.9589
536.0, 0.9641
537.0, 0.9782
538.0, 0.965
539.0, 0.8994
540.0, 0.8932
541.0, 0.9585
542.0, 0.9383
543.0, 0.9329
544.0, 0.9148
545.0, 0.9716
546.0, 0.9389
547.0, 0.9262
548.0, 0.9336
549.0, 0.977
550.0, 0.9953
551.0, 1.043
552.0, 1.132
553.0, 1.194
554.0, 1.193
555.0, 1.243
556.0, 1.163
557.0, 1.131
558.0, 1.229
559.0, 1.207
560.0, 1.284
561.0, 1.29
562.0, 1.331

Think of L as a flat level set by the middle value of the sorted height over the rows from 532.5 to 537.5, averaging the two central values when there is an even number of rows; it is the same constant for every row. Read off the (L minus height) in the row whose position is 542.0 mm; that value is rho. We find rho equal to 0.02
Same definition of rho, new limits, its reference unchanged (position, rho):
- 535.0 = 0.00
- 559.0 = -0.25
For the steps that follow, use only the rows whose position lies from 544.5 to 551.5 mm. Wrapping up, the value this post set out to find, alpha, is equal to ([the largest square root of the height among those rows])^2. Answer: 1.043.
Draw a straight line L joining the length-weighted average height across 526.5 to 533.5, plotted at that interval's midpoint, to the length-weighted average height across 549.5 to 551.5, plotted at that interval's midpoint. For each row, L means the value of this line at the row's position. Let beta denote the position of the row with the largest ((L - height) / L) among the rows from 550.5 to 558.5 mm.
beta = 551.0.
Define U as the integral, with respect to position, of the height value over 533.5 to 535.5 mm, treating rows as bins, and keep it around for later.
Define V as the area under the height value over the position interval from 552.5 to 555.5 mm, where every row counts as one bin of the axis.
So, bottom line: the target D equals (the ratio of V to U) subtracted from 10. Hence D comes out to 8.1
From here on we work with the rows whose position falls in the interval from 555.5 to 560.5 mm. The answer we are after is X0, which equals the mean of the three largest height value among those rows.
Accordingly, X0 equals 1.24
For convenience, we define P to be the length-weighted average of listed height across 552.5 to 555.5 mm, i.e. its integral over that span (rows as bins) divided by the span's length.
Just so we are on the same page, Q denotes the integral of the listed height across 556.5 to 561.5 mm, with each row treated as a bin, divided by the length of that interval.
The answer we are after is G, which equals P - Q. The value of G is -0.02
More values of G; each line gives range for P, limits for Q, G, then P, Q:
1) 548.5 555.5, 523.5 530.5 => 0.06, 1.11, 1.05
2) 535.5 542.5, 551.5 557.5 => -0.23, 0.94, 1.18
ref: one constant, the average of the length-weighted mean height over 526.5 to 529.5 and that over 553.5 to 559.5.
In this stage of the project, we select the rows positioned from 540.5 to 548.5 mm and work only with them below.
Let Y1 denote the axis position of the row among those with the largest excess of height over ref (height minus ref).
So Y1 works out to 545.0 mm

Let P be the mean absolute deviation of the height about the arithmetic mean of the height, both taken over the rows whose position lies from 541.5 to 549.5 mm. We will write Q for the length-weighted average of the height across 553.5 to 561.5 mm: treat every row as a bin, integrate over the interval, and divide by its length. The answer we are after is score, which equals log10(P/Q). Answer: -1.87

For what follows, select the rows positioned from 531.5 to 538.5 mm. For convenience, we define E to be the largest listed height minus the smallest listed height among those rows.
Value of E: 0.08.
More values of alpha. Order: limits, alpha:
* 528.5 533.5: 0.997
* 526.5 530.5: 1.089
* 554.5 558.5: 1.243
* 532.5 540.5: 0.978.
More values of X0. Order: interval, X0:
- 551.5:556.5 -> 1.21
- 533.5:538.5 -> 0.97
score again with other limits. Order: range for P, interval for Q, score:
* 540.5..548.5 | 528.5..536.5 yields -1.87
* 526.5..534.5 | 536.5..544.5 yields -1.28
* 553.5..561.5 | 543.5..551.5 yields -1.34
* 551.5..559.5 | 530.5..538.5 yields -1.46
